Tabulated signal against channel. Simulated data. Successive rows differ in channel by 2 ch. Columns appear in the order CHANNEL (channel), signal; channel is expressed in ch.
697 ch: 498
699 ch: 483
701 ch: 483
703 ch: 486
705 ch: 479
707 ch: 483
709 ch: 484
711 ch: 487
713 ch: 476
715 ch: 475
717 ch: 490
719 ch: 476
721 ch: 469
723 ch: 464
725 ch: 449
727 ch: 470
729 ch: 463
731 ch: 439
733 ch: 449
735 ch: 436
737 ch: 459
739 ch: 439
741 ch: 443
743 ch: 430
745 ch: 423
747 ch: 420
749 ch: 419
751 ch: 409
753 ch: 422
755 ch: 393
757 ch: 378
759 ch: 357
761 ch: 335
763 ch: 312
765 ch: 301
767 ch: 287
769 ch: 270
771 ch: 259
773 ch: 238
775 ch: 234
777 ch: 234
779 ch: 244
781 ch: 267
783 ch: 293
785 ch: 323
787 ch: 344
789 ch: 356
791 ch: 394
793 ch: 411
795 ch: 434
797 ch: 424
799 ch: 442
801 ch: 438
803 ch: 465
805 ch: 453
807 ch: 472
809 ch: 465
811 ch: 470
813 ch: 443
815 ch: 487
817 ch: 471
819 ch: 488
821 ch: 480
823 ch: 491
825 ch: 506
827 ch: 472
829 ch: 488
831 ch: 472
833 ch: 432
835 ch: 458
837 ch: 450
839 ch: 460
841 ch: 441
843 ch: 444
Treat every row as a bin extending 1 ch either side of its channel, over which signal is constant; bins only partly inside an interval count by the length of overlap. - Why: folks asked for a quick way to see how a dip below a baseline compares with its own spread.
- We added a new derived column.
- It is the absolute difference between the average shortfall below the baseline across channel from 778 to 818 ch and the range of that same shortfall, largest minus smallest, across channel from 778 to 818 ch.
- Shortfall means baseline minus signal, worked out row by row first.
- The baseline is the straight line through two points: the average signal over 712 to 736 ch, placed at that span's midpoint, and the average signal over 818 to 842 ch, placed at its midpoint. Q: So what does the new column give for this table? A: 178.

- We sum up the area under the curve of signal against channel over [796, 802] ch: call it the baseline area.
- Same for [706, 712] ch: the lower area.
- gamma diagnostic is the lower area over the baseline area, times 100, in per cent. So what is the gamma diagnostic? 112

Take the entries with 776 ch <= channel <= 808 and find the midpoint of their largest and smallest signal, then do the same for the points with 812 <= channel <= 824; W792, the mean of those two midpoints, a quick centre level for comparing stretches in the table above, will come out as 410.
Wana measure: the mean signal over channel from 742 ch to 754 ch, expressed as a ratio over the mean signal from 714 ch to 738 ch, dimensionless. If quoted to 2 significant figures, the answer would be 0.91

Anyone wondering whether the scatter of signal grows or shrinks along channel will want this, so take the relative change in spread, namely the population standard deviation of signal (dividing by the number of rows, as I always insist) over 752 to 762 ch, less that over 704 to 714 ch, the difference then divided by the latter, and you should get 7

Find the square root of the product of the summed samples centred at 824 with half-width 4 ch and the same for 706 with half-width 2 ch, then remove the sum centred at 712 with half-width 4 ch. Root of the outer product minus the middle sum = -553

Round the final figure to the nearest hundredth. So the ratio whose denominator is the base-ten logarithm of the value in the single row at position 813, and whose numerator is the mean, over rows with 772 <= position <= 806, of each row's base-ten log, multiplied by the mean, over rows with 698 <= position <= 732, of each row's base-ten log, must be 2.56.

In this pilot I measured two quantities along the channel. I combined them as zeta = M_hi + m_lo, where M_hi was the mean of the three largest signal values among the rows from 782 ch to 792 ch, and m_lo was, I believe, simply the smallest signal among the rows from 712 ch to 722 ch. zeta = 834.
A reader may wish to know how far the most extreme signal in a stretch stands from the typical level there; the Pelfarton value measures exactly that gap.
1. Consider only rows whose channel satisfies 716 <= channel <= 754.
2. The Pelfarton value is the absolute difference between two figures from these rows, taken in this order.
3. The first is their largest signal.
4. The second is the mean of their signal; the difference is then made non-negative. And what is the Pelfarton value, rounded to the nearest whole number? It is 44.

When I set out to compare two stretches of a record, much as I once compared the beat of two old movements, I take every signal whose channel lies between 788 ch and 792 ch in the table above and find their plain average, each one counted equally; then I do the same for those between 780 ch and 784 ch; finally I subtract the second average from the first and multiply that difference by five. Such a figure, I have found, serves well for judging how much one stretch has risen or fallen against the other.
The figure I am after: 475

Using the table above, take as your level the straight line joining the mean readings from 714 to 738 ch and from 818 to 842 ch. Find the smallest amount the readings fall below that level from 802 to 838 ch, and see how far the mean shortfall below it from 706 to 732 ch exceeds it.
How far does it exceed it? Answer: 26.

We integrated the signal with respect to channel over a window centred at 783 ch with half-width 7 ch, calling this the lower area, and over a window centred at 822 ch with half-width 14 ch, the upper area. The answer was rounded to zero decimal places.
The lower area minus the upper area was -9124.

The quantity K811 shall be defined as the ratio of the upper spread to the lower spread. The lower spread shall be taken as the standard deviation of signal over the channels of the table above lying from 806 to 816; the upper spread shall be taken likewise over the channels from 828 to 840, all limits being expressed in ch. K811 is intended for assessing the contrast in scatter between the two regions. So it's 1.2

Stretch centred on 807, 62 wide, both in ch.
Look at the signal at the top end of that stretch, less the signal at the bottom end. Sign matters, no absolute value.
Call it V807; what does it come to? 216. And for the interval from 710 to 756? -94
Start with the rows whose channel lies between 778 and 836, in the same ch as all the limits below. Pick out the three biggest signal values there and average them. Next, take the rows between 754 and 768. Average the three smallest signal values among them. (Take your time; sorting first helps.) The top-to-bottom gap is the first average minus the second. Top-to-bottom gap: 195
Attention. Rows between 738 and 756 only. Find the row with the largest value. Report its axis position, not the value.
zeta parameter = 741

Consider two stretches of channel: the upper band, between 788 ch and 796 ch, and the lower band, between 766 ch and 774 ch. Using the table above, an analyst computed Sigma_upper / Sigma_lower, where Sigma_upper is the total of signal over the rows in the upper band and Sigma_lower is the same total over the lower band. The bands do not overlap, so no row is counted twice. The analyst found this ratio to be 1.5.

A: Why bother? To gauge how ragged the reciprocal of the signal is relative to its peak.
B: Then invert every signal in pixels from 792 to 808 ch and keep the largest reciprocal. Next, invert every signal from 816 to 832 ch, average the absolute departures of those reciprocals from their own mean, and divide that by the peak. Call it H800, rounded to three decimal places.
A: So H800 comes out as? 0.017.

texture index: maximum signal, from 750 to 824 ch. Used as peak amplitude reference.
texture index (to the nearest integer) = 491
